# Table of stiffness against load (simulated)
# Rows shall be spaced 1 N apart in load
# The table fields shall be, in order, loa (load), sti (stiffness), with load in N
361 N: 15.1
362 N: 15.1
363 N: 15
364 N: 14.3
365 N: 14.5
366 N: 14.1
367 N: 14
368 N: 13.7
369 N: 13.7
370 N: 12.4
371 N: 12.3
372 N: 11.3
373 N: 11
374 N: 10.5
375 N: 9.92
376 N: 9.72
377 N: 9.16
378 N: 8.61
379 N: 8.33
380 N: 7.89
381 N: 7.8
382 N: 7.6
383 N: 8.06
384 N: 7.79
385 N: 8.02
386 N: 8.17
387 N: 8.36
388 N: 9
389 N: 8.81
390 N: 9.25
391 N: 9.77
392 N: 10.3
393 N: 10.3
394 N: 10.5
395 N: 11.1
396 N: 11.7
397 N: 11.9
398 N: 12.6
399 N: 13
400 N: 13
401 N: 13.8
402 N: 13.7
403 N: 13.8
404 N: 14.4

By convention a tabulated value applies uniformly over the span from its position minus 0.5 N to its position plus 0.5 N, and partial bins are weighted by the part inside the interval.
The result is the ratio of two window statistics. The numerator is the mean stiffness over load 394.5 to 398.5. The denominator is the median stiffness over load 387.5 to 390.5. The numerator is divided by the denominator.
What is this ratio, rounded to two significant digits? 1.3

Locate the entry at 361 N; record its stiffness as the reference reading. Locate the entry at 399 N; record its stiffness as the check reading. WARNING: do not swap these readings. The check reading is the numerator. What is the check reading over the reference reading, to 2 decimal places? 0.86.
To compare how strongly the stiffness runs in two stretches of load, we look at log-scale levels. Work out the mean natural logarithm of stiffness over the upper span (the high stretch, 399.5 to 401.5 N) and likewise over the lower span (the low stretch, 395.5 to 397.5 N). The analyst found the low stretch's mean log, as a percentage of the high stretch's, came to 95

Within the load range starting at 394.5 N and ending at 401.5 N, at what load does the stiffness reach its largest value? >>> 401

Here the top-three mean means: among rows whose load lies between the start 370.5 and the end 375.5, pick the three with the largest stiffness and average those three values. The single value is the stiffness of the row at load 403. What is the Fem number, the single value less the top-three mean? 2.3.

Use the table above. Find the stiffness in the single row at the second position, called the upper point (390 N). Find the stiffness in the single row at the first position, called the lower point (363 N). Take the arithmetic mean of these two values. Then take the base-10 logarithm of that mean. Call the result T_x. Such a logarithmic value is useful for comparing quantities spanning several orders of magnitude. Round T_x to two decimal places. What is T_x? 1.08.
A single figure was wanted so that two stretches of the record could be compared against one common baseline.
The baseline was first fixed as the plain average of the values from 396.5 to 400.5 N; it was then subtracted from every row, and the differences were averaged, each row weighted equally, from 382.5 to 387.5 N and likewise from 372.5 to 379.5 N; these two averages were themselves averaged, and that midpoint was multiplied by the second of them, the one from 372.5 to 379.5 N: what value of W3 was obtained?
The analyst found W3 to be 11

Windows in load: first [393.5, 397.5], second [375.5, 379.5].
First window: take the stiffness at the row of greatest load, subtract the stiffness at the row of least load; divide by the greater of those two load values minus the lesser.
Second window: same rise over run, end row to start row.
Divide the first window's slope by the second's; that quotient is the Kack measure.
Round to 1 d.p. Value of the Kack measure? -1.0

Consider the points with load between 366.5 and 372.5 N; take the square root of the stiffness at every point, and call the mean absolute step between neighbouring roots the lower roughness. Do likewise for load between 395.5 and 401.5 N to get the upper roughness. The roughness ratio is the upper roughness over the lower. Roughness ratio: 0.77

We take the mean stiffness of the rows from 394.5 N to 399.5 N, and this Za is 12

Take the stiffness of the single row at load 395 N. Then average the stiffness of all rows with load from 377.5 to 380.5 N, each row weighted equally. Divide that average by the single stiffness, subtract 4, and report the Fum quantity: -3.25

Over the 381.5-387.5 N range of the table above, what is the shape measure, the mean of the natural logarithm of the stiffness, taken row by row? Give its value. 2.1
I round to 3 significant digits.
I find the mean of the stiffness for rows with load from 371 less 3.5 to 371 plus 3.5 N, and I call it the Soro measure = 12.1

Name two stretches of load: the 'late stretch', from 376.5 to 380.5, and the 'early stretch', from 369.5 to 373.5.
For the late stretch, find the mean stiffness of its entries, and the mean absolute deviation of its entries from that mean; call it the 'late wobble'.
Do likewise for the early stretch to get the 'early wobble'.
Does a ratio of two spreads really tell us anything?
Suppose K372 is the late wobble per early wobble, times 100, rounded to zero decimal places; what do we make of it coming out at 65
